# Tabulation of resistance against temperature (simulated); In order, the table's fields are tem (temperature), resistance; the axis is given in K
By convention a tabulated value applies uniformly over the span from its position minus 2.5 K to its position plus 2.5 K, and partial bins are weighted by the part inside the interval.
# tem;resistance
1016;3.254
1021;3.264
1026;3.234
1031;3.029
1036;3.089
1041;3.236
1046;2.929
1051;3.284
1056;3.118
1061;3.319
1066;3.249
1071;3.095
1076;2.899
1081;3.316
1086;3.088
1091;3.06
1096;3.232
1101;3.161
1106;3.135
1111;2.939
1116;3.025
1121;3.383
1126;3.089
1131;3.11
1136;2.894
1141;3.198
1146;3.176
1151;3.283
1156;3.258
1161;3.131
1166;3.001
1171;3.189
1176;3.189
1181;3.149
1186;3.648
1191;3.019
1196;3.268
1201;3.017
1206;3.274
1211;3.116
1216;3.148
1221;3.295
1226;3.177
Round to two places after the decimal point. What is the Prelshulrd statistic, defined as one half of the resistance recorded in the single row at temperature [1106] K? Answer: 1.57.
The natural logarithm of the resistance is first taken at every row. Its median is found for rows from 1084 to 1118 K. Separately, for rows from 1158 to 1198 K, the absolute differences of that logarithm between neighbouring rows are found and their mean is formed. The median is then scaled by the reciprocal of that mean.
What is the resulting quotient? 15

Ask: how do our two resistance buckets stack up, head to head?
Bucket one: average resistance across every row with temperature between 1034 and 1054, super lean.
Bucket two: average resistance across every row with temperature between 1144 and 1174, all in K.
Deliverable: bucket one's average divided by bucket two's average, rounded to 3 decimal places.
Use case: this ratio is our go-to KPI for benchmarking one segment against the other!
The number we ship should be 0.988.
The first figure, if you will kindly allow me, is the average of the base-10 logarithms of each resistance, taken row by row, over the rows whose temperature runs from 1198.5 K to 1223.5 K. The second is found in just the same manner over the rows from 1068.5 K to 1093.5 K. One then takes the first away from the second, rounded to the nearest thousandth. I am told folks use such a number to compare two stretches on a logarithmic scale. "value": -0.011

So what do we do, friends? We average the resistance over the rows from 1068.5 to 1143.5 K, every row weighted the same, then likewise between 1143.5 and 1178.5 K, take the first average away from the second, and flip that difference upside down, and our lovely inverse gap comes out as 15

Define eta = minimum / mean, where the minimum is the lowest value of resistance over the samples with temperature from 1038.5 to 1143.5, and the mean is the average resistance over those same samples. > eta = 0.924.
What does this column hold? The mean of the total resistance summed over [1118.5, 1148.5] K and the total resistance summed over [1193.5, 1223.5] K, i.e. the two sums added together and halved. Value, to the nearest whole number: 19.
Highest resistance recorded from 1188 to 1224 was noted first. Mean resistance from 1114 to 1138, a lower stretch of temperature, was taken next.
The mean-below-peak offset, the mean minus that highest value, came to -0.19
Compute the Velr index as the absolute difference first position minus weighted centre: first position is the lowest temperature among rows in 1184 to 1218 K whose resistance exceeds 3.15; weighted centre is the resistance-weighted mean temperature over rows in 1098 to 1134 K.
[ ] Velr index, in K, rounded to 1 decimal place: 70.0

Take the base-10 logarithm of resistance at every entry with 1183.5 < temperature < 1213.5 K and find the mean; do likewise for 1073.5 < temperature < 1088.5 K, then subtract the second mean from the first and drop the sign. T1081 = 0.0166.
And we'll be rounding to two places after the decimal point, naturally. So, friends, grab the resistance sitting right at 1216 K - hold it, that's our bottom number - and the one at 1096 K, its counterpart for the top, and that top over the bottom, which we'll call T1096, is 1.03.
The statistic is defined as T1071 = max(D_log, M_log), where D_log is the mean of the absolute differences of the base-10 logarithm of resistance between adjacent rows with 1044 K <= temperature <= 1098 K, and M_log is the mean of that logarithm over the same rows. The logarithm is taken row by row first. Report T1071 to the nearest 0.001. 0.497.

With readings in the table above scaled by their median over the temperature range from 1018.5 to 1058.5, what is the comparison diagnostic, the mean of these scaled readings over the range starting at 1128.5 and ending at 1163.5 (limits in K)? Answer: 0.99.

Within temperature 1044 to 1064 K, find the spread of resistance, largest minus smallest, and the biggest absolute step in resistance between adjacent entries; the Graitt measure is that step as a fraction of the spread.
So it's 0.91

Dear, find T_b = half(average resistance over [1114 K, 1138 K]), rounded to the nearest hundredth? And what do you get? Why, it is 1.55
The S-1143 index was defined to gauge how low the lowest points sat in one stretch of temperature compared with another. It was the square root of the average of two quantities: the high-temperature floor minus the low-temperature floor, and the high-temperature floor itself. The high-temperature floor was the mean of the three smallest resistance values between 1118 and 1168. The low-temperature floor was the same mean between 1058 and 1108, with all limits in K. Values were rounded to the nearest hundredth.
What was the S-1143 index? 1.22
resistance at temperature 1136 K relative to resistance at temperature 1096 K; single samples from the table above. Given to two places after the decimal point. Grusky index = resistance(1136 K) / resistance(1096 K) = 0.90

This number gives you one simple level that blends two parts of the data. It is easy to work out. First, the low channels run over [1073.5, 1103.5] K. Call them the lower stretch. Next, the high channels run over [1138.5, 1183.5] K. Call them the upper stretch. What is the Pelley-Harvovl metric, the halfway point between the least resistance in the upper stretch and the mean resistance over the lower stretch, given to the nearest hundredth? 3.06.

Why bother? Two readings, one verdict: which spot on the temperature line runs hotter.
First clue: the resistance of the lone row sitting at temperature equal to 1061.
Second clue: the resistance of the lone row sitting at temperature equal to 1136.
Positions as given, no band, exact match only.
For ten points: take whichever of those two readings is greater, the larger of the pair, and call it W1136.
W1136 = 3.32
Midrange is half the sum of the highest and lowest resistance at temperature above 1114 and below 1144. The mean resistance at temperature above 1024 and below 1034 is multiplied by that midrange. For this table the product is 9.8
